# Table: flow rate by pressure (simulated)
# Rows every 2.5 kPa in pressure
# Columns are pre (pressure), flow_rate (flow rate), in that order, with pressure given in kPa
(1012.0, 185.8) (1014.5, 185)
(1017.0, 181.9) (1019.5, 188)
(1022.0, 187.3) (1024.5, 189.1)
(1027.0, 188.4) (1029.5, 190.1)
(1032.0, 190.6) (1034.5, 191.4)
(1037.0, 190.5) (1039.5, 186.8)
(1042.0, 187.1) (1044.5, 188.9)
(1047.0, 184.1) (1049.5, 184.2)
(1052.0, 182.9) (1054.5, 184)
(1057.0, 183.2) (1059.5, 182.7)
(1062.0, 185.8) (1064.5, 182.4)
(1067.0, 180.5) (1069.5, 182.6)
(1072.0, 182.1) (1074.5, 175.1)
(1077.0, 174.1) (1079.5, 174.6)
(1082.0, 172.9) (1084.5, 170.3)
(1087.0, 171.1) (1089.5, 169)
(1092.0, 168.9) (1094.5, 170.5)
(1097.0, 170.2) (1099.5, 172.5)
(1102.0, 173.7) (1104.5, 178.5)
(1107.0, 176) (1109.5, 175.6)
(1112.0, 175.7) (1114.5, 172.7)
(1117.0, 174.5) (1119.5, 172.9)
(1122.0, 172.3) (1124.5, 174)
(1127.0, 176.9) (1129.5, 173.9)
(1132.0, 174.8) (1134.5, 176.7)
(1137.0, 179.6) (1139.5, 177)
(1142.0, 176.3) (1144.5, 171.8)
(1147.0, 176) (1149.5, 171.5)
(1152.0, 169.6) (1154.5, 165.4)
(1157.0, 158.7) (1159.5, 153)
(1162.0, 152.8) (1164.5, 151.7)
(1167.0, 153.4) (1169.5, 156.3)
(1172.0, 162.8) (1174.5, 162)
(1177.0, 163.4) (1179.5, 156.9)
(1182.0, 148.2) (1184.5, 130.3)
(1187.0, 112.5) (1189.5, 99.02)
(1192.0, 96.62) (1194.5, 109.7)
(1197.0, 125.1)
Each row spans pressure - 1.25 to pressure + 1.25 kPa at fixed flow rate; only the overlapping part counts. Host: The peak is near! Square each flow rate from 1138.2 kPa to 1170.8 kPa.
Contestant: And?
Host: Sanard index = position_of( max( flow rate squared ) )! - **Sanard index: 1139.5 kPa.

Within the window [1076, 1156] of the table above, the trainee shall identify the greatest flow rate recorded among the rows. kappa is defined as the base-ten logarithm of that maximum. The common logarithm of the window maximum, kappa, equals 2.25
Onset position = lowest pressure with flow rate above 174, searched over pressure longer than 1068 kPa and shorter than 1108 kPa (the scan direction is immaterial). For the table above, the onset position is 1069.5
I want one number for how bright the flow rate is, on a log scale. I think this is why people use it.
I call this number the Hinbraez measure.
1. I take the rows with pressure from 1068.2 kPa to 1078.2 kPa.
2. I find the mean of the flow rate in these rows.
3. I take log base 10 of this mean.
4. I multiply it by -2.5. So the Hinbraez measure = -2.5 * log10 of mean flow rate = -5.63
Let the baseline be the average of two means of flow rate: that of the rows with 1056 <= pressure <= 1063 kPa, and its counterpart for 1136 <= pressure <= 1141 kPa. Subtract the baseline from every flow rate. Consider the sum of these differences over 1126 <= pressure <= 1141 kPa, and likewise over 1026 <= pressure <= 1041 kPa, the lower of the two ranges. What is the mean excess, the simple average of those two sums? 12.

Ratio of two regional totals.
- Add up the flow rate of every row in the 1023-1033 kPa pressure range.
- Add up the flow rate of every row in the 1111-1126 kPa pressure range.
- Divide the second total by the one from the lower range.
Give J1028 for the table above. 1.4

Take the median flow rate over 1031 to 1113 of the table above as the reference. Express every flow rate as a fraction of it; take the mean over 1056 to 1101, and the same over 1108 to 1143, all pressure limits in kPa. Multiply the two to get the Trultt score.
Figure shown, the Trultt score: 0.95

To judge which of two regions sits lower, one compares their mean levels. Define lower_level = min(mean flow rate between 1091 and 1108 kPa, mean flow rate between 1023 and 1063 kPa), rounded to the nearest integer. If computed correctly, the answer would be 173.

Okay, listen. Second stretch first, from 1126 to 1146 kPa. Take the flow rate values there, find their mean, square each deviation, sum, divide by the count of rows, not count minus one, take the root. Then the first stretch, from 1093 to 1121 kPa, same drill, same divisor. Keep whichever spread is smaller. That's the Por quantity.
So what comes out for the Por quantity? 2.2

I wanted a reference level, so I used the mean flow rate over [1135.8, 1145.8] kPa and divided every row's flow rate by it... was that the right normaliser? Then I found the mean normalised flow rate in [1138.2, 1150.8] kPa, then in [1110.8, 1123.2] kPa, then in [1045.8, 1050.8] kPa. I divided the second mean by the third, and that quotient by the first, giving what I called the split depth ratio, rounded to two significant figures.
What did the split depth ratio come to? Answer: 0.95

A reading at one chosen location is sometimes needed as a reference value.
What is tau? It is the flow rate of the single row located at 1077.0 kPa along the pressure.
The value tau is 174.1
